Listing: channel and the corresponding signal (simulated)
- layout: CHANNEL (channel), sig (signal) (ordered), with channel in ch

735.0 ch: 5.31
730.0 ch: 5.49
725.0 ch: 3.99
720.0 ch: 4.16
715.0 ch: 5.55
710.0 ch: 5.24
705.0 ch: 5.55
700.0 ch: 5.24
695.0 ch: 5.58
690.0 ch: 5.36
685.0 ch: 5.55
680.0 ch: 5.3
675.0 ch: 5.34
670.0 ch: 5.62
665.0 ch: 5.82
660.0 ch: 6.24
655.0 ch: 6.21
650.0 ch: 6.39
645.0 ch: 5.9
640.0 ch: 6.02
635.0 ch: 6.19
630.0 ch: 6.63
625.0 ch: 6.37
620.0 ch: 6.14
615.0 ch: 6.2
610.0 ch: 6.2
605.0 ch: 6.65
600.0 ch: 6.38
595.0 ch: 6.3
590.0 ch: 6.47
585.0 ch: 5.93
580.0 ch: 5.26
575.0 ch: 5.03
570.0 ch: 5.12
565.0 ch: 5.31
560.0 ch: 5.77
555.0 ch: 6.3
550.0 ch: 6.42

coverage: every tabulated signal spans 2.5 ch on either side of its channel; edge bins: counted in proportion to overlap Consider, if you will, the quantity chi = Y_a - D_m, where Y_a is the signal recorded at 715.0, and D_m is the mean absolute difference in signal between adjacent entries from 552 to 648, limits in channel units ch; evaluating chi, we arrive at 5.3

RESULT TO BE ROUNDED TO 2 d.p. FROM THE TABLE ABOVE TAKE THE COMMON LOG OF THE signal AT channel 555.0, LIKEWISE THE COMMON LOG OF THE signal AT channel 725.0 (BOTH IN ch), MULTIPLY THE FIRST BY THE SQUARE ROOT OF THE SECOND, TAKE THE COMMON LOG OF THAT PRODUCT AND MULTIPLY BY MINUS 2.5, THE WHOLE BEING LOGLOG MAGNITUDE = 0.52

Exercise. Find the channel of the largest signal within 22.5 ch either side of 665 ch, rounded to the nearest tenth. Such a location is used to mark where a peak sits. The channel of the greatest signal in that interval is 650.0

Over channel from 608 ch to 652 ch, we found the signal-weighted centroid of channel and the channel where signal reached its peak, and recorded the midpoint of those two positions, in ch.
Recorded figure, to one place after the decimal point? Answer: 630.0 ch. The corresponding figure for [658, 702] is 669.7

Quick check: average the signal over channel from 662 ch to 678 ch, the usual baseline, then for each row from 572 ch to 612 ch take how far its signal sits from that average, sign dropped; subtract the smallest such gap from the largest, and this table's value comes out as 0.72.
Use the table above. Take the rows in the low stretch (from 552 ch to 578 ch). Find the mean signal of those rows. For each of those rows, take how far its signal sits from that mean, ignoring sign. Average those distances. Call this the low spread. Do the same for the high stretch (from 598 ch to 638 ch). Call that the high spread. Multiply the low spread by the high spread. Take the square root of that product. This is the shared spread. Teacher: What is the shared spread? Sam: 0.26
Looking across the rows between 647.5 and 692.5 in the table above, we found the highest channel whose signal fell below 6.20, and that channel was 690.0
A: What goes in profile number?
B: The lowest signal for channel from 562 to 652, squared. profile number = 25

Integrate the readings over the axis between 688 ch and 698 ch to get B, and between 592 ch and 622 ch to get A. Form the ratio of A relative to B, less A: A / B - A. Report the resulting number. -186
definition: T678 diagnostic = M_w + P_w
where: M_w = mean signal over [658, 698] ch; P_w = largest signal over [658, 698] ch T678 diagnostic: 11.8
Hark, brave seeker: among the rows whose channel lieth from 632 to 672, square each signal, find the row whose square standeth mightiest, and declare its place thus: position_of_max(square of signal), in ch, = 650.0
